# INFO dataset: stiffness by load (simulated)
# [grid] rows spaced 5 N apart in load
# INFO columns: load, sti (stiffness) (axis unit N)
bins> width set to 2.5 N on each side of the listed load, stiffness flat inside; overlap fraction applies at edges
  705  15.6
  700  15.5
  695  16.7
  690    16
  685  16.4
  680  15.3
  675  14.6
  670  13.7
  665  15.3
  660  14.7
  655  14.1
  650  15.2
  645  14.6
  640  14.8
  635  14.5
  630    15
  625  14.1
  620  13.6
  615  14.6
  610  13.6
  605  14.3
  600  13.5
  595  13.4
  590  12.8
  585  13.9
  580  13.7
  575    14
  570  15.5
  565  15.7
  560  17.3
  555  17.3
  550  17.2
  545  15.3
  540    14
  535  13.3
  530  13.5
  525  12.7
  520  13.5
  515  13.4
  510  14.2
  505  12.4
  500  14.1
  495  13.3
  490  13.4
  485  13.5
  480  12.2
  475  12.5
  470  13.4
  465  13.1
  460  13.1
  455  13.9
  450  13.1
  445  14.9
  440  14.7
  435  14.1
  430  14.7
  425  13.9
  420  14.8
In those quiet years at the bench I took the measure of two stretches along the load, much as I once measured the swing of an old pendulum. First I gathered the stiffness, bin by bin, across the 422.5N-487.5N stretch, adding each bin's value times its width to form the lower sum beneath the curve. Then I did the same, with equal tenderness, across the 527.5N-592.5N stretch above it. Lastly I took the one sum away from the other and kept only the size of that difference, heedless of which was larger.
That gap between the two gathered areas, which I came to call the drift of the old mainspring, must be 82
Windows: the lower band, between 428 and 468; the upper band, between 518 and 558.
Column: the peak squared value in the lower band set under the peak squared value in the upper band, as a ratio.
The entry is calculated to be 1.3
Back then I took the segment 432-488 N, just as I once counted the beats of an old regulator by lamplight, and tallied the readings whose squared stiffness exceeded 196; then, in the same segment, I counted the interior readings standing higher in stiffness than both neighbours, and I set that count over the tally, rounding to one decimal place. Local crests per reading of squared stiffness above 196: 1.0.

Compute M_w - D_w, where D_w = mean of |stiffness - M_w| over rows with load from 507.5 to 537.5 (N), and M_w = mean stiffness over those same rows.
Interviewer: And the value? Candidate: 13.1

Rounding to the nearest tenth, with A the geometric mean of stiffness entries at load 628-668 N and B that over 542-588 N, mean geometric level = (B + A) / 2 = 15.1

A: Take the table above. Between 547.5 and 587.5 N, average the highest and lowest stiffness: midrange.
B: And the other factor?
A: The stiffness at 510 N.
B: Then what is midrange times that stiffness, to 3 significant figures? 220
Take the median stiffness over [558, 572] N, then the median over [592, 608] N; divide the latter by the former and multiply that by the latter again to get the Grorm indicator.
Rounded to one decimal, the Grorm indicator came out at 11.6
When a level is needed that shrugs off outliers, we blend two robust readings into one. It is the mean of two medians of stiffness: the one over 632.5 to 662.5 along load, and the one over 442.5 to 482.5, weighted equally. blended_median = 13.9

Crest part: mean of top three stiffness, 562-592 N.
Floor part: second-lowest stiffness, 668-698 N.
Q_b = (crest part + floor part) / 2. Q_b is 14.8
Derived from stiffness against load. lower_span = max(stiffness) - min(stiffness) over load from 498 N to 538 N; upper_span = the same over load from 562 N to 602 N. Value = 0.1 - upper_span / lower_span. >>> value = -1.5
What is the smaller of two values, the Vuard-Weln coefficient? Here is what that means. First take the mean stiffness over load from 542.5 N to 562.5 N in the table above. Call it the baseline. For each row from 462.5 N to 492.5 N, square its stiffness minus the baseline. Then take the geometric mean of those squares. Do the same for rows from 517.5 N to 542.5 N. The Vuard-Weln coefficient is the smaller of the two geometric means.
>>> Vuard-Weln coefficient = 11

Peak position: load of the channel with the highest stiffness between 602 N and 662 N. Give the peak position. 650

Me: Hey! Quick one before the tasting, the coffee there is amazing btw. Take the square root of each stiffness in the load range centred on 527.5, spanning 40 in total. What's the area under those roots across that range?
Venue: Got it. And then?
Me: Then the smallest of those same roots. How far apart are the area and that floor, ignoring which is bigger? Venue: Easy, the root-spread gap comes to 145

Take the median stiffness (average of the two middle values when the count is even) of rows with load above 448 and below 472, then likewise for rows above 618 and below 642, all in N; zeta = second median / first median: 1.11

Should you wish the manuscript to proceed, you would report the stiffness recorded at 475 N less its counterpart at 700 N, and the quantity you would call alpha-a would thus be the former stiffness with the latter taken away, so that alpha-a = -3.0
